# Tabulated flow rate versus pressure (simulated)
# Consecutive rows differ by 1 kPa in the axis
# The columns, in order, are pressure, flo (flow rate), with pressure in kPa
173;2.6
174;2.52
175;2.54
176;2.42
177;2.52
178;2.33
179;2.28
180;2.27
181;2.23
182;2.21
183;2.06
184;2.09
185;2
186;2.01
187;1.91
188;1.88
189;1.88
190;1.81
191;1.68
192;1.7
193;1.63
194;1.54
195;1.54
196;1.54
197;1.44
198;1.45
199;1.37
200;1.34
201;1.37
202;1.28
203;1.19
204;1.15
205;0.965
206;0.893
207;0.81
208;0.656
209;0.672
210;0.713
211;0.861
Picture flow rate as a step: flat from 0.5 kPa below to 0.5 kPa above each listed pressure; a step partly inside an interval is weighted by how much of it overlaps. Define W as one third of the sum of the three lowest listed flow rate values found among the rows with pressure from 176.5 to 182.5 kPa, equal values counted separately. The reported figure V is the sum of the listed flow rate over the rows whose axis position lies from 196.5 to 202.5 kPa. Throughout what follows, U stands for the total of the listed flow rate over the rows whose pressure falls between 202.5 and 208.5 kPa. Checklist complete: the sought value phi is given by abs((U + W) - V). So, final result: 0.3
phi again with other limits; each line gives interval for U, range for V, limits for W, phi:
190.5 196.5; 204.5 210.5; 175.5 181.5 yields 7.2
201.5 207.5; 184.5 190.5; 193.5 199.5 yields 3.8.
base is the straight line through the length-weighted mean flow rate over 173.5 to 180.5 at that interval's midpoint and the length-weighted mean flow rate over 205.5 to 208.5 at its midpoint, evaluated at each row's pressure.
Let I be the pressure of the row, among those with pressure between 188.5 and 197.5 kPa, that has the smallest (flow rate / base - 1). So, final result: 191 kPa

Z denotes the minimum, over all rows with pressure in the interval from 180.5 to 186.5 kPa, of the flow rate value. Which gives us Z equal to 2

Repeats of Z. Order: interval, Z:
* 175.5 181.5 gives 2.23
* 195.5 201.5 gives 1.34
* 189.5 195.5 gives 1.54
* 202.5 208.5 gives 0.656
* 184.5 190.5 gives 1.81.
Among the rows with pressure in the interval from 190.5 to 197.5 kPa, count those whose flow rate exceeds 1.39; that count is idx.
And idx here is 7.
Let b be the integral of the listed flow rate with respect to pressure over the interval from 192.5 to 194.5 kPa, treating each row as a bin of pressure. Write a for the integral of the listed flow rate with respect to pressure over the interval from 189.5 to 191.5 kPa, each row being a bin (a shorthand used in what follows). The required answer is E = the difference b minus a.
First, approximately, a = 3.5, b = 3.2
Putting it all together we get -0.3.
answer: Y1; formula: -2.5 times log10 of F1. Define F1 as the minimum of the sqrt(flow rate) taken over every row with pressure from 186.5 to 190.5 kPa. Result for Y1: -0.3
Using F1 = 1.3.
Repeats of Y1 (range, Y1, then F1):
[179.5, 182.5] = -0.4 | 1.5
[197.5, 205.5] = 0.0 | 1.0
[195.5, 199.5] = -0.2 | 1.2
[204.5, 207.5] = 0.1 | 0.9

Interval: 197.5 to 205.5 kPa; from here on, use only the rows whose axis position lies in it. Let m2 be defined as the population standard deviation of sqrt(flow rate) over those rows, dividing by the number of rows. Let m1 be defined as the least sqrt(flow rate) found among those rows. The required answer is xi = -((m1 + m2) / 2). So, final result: -0.52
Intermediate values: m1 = 1.0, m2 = 0.067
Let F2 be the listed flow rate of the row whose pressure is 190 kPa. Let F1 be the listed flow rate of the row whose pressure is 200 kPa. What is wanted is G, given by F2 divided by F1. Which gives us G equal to 1.35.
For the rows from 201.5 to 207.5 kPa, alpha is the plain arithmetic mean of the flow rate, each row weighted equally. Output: 1.0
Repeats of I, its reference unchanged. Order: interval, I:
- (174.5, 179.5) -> 176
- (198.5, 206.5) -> 206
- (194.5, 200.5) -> 195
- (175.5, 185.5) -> 176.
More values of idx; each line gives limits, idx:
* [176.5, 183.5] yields 7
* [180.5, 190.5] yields 10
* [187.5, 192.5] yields 5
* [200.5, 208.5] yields 0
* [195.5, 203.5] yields 3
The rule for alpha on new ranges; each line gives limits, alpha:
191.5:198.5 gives 1.5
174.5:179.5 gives 2.4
